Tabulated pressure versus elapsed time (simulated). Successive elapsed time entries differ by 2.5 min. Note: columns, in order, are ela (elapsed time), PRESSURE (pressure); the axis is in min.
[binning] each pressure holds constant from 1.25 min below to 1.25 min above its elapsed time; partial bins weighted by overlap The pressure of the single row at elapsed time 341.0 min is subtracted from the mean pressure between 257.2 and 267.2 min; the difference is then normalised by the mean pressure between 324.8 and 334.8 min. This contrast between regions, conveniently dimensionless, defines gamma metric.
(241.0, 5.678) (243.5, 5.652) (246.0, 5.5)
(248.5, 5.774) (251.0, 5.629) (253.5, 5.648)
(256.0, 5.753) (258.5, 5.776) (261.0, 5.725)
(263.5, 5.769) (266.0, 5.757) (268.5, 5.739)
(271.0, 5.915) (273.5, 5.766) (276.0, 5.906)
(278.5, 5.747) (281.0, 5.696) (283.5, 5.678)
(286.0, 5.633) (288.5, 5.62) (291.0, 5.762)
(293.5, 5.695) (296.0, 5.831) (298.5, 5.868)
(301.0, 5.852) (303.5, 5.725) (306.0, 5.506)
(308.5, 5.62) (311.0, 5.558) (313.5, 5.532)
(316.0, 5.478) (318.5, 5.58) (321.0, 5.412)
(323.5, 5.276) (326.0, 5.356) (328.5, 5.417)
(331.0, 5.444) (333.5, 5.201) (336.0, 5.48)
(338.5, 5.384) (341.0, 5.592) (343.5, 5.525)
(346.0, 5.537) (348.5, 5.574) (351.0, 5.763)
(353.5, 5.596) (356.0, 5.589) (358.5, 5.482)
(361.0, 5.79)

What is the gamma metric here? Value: 0.031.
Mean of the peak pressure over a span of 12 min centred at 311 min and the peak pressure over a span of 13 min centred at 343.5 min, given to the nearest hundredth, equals 5.61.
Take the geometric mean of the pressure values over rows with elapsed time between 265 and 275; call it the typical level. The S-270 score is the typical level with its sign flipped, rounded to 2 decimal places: -5.79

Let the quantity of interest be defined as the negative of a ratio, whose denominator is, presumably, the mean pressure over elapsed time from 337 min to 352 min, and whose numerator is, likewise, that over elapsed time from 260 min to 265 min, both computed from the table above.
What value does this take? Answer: -1.03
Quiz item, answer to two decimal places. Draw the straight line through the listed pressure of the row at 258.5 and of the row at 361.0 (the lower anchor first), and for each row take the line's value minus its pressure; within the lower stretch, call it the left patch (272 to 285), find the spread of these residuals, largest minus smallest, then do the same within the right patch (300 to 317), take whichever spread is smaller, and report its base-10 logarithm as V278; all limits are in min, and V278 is -0.64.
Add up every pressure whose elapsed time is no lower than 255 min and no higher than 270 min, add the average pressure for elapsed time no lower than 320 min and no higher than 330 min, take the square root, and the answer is 6.3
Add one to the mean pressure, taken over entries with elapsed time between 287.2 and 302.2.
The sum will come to 6.77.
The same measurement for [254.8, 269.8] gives 6.75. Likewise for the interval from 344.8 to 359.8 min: 6.59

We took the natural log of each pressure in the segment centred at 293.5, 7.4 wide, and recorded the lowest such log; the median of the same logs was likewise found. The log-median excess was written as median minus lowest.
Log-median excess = 0.012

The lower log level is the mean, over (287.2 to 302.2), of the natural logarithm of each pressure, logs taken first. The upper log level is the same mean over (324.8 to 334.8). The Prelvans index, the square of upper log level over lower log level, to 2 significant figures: 0.92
